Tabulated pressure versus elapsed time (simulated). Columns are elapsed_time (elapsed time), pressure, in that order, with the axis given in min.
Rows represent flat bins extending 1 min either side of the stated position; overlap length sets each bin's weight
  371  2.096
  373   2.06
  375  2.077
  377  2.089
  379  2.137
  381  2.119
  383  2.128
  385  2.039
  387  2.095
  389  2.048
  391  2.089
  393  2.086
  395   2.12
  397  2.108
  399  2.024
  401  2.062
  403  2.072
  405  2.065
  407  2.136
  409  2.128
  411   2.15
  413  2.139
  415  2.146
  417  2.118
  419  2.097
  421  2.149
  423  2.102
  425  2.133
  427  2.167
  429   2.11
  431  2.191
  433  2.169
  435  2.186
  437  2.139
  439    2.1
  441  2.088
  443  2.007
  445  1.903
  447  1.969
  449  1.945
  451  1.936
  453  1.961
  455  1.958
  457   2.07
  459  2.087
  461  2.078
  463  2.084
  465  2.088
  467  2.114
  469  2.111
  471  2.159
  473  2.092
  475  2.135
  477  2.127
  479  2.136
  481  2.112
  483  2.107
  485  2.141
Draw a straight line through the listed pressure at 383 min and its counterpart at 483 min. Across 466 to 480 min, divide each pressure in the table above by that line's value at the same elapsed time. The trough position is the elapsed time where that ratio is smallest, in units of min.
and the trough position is 473 min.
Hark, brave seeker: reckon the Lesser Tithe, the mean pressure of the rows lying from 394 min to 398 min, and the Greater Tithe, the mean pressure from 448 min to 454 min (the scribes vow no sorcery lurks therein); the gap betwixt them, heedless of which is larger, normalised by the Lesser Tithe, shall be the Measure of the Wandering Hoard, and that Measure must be 0.079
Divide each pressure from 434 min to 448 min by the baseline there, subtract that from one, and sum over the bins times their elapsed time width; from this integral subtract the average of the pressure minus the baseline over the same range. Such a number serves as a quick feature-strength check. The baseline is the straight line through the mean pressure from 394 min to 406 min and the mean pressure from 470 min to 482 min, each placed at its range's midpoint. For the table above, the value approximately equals 0.36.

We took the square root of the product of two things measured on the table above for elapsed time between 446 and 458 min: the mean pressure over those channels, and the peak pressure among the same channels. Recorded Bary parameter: 2.02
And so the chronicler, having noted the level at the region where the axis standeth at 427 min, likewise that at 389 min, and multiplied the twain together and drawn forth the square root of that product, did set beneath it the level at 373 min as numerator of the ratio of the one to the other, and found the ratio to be 0.98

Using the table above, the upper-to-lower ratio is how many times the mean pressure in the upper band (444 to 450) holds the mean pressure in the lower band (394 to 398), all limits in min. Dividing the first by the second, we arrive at 0.92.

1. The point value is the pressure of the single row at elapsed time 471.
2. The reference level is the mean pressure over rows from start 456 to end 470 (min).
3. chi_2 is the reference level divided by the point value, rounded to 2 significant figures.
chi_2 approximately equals 0.97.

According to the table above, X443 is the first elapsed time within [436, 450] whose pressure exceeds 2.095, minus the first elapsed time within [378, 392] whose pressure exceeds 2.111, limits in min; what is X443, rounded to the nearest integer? 58 min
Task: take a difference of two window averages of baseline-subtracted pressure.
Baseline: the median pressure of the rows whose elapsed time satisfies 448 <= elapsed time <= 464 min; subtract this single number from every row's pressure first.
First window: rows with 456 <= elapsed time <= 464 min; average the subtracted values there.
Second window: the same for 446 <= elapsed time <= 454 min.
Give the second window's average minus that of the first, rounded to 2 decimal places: -0.13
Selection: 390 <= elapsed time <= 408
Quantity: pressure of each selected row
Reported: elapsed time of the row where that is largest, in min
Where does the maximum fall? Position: 407 min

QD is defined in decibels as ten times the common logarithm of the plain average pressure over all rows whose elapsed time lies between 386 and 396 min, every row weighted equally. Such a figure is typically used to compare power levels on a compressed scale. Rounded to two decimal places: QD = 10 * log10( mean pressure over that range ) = 3.20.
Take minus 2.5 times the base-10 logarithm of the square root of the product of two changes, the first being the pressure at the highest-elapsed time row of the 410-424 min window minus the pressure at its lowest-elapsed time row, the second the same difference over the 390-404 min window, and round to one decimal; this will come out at 3.9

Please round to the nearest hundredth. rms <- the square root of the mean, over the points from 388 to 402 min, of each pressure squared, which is 2.08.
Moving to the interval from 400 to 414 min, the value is 2.11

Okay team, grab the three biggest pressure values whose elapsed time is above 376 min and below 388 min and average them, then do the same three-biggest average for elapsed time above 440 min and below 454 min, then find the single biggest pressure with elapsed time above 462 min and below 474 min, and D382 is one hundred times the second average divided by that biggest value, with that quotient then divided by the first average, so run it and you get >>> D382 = 44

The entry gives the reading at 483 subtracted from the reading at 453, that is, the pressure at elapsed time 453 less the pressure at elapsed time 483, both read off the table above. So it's -0.15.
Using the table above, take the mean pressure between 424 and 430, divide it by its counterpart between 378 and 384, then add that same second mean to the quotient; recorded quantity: 3.13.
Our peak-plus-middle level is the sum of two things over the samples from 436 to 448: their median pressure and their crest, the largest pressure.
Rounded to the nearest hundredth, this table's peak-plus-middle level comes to 4.19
